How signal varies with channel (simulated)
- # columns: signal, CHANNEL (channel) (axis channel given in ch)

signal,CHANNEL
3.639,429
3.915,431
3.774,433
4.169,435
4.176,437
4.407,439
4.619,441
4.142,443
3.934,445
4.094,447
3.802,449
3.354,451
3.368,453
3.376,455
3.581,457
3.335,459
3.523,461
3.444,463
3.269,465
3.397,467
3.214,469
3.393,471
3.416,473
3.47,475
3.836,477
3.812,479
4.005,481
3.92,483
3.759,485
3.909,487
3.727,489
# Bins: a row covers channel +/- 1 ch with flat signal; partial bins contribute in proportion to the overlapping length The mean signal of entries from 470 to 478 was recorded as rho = 3.53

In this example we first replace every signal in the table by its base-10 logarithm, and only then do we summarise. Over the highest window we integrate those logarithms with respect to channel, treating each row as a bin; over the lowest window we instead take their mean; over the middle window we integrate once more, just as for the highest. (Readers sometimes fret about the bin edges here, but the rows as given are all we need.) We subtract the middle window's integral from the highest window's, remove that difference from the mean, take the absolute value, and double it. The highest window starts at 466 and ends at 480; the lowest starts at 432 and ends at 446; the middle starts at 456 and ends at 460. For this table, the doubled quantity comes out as 9.7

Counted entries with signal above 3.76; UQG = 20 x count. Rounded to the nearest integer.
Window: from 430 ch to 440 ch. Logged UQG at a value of 100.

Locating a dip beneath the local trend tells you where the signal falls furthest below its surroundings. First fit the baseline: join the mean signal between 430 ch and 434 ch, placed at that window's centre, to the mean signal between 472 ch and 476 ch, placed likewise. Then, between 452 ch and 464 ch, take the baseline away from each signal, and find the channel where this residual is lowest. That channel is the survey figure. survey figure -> 453 ch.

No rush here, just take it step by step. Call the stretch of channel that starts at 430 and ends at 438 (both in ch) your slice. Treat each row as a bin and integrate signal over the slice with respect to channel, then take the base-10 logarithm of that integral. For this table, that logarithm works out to 1.51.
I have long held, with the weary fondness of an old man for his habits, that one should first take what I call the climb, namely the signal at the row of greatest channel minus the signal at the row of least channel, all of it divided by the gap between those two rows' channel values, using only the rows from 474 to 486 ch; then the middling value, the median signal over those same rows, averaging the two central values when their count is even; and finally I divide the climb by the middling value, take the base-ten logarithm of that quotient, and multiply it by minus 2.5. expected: 5.3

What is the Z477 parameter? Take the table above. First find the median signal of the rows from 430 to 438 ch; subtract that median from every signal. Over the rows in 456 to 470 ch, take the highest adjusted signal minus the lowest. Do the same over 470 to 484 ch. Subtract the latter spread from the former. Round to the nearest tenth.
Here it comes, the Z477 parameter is -0.2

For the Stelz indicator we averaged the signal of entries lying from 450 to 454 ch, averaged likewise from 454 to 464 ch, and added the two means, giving 6.8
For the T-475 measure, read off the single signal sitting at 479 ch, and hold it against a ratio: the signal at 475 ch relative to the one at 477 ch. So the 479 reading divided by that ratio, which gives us 4.2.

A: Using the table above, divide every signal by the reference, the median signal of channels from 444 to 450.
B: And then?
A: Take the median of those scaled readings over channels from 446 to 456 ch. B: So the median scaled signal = 0.86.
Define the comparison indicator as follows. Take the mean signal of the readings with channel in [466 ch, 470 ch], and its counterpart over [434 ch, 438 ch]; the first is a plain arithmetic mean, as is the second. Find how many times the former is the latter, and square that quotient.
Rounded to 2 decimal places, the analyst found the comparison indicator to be 0.63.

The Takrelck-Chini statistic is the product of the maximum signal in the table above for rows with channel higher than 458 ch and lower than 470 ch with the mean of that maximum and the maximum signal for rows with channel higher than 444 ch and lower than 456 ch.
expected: 13.4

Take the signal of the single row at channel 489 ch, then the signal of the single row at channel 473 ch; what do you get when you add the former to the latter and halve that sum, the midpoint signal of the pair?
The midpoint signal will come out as 3.6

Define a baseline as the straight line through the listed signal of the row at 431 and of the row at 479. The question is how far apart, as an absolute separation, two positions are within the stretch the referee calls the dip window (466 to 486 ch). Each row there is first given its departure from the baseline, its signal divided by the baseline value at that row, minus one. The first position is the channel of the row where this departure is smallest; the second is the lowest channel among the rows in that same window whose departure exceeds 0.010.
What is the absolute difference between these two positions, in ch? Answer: 12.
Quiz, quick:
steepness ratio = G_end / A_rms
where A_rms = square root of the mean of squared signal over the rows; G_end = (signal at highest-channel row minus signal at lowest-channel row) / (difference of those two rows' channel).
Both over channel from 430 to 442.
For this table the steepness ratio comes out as 0.017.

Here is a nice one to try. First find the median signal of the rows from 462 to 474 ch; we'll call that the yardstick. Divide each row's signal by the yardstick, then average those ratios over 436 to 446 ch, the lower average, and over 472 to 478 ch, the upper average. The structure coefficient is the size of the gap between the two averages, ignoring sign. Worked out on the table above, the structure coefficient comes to 0.201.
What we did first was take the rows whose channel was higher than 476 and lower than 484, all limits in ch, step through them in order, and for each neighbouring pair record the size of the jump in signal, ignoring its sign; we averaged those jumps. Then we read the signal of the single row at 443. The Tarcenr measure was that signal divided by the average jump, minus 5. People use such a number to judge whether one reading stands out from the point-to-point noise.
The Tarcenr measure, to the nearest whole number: 36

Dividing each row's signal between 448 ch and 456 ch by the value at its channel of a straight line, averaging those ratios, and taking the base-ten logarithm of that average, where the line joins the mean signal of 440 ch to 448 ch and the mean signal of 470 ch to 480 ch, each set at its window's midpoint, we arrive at -0.065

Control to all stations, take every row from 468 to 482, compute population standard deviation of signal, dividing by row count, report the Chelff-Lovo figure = 0.27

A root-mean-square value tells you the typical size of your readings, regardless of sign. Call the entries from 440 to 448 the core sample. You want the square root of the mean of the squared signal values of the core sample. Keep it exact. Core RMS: 4.21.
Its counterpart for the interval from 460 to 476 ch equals 3.39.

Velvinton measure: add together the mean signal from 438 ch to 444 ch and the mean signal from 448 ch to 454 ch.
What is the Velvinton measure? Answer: 7.90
